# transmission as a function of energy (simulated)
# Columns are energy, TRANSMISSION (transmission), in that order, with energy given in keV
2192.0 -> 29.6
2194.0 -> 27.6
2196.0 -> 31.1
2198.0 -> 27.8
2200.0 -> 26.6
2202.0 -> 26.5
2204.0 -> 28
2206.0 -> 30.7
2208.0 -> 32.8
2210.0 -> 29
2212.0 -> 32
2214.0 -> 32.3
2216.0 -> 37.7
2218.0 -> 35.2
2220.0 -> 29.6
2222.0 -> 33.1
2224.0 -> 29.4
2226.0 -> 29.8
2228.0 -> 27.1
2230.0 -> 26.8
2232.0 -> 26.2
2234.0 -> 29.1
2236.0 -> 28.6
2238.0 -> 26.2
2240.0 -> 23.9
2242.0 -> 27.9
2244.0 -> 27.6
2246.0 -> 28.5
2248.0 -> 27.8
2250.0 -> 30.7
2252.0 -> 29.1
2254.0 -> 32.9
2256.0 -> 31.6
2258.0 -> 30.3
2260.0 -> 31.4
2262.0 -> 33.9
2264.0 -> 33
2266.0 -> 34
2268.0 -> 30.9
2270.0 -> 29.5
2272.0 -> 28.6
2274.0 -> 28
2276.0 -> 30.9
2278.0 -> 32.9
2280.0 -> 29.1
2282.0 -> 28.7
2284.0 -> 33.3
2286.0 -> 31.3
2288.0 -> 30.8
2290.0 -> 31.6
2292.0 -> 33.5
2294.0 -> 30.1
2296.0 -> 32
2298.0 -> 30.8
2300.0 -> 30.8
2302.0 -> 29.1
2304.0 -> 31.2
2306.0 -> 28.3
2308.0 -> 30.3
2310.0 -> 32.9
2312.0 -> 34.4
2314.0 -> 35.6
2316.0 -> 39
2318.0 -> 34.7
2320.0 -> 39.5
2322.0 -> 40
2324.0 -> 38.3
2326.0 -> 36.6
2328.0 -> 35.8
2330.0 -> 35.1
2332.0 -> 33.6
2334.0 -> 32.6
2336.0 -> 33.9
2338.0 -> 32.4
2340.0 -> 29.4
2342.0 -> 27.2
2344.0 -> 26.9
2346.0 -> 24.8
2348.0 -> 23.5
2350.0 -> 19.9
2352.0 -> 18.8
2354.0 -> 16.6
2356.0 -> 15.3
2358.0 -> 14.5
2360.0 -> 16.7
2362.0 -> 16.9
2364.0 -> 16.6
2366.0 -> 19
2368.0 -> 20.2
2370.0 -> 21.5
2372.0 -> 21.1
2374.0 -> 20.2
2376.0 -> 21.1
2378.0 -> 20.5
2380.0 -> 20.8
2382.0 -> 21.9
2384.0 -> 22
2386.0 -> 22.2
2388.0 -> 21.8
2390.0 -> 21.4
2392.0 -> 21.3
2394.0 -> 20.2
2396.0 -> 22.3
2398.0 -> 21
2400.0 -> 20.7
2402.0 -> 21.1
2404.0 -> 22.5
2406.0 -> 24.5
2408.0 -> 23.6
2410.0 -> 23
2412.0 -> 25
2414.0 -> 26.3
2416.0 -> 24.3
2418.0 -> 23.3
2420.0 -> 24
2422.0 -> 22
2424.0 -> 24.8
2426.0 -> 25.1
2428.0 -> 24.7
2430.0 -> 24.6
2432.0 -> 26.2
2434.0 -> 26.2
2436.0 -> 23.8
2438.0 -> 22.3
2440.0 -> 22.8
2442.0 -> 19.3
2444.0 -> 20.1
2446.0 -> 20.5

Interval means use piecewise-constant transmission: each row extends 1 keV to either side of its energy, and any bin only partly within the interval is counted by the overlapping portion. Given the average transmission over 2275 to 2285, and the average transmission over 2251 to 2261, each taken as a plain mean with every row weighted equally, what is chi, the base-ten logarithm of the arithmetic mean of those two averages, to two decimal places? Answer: 1.49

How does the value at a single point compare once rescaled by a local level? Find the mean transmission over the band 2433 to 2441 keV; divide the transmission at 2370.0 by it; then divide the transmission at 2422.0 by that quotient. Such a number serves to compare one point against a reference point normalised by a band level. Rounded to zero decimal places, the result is 24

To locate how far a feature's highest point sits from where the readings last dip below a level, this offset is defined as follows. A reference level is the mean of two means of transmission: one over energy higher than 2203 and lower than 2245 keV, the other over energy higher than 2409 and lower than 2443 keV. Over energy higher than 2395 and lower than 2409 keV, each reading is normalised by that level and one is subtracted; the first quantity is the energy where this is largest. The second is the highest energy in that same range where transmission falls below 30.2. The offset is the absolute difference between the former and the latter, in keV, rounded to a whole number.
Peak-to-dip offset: 2 keV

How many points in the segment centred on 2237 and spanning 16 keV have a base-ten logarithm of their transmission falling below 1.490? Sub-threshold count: 8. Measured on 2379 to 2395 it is 8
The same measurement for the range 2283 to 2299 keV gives 3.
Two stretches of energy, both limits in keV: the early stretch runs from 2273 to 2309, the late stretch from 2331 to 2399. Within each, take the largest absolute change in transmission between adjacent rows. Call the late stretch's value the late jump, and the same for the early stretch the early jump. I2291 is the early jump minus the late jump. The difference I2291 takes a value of 1.0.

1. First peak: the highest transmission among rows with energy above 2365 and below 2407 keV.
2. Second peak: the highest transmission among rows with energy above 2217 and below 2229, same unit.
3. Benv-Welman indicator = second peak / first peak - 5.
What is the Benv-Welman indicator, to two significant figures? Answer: -3.6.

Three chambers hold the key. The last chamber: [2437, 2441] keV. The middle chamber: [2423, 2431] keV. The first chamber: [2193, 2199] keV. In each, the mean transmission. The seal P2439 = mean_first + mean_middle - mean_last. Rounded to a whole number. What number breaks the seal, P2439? 31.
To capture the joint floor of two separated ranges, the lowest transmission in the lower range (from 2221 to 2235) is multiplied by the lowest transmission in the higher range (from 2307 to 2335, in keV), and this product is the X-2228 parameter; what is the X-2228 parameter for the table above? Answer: 794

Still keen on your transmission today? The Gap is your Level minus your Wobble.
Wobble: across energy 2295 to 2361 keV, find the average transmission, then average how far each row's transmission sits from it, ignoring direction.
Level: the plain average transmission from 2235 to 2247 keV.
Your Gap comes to 21.3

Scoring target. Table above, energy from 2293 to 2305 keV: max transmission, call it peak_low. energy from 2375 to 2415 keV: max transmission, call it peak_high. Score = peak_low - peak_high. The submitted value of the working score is 5.7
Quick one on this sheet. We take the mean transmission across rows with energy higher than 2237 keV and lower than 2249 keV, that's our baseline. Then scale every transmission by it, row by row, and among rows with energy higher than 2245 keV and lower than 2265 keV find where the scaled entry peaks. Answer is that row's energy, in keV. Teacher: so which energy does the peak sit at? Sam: 2262.0 keV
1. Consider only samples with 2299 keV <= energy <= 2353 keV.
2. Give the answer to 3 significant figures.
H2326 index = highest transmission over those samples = 40.0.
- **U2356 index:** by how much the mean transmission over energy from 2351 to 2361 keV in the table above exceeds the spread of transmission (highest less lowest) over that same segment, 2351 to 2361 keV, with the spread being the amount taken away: 12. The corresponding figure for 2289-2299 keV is 28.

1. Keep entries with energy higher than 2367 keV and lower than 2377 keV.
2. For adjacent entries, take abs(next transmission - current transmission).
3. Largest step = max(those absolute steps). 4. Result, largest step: 1.3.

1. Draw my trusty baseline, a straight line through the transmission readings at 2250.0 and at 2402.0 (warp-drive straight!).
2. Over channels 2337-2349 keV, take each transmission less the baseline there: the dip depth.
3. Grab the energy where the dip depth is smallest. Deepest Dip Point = 2348.0 keV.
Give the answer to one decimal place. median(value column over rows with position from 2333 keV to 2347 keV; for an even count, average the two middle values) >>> 29.4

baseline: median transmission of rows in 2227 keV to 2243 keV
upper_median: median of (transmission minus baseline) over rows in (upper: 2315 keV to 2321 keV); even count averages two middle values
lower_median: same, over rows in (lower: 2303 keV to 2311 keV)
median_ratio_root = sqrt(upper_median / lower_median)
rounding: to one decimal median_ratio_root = 1.8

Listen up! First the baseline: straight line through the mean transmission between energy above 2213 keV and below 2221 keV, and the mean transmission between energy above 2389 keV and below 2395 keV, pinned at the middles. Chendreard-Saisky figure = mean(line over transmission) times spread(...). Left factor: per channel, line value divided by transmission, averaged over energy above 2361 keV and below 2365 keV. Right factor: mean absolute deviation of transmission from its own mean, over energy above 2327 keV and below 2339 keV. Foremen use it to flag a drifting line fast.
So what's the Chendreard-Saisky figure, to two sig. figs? 1.4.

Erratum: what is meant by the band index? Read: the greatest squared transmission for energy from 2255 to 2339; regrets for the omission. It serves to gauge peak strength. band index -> 1600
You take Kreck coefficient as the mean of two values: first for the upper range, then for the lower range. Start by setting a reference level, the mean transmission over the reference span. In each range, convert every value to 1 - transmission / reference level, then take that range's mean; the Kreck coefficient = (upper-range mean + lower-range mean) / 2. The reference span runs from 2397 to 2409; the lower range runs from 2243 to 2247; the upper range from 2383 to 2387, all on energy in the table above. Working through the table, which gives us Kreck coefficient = -0.13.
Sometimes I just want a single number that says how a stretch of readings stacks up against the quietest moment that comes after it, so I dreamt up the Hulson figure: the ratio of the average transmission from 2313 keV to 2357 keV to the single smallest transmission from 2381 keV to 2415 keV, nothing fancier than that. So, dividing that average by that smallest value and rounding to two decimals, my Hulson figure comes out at 1.51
